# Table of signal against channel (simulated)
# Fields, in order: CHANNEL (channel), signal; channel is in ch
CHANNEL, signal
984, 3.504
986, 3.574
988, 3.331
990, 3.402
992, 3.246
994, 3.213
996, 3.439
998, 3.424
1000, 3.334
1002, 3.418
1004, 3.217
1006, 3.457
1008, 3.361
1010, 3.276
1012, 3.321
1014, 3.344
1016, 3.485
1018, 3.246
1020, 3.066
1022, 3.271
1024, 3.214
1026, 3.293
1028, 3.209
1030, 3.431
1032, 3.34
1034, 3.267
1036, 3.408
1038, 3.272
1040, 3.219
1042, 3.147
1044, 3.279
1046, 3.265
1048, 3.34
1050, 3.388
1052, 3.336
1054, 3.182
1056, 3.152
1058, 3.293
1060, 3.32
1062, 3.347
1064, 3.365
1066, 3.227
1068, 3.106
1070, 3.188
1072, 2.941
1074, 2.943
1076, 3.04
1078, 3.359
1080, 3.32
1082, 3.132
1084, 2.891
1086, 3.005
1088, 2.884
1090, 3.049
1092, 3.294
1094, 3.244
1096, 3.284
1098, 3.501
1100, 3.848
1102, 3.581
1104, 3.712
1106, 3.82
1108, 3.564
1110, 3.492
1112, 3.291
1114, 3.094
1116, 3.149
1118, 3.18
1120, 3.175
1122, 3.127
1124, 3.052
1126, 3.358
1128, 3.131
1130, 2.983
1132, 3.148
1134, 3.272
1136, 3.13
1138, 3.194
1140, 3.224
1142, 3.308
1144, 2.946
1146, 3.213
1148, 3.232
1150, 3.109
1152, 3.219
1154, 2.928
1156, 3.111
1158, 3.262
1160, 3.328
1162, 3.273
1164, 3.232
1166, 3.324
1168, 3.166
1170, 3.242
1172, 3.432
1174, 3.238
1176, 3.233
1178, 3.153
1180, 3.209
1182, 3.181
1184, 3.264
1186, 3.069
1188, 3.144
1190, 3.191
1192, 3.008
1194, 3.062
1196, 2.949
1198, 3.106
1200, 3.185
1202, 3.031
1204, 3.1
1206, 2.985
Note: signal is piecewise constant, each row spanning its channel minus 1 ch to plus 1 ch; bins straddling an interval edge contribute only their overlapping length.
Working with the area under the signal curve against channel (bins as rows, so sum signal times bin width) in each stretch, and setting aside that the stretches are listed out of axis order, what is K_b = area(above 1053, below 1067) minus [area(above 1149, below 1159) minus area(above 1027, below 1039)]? 54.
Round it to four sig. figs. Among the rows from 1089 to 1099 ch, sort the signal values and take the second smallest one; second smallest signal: 3.244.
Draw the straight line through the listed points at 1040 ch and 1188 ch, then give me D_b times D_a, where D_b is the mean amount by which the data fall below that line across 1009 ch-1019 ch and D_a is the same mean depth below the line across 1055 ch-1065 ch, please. 0.009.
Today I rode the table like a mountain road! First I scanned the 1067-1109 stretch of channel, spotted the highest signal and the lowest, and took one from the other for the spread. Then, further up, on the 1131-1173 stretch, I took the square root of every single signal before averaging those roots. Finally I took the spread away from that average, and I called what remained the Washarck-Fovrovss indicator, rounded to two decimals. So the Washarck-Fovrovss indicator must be 0.83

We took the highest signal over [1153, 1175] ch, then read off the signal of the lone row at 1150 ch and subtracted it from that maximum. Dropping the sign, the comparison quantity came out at 0.3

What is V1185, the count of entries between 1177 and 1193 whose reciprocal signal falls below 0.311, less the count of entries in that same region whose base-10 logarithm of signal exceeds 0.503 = -2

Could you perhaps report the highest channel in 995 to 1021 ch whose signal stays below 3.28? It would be 1020 ch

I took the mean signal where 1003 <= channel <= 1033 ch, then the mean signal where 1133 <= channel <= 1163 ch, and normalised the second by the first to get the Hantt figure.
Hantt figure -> 0.964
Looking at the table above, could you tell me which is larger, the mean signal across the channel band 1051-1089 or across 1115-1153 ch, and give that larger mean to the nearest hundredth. 3.17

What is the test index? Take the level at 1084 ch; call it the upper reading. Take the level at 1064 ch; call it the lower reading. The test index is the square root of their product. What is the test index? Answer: 3.12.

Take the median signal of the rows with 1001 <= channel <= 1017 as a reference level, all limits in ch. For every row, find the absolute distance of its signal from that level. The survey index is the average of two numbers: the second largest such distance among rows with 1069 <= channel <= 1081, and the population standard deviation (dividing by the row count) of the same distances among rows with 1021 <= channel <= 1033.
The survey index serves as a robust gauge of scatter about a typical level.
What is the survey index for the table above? 0.23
